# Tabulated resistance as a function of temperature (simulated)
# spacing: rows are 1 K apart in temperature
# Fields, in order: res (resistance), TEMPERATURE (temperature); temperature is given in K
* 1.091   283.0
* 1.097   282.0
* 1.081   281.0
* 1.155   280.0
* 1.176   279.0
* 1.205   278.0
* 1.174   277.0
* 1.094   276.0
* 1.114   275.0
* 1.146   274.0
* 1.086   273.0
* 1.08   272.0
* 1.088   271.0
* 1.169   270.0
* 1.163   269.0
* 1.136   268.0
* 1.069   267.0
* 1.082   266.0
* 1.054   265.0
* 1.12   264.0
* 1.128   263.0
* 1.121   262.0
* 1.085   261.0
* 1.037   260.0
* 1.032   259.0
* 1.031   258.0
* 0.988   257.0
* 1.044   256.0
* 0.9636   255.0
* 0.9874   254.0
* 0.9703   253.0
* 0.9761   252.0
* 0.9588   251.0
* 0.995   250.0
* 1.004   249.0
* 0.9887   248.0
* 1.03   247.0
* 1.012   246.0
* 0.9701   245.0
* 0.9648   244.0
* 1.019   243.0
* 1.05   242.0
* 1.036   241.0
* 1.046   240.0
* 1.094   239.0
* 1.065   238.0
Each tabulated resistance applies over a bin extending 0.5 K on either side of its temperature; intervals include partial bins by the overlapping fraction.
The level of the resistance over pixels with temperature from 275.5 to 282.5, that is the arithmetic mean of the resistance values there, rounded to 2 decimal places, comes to 1.14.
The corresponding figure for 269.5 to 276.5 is 1.11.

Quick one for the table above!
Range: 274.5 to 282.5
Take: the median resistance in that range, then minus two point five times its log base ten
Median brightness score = -0.137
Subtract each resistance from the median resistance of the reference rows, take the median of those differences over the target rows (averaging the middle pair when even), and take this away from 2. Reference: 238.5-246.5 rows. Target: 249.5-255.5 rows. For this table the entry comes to 1.95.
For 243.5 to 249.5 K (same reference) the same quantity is 1.97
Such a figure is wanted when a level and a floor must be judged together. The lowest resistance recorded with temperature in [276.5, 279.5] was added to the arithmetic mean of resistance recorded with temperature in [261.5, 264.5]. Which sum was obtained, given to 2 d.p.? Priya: 2.30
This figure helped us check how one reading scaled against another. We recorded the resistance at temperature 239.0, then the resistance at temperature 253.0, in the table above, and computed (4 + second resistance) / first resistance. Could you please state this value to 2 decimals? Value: 4.54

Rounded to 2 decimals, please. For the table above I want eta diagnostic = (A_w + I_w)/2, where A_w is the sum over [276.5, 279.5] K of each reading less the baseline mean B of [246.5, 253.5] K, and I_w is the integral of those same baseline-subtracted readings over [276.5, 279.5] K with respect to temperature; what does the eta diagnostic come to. 0.59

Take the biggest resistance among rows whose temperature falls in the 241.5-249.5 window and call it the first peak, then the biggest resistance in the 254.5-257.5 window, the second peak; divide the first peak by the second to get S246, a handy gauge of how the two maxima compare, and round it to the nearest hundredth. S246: 1.01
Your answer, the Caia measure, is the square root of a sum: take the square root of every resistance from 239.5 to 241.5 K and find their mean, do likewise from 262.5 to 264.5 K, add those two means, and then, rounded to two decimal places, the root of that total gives 1.44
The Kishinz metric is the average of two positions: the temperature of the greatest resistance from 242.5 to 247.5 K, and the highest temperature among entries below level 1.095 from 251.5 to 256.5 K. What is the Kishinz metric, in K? 251.5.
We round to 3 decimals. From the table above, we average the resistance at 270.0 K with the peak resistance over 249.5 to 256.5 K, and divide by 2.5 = 0.443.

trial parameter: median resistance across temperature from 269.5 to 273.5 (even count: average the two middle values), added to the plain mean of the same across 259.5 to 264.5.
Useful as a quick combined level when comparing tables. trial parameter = 2.19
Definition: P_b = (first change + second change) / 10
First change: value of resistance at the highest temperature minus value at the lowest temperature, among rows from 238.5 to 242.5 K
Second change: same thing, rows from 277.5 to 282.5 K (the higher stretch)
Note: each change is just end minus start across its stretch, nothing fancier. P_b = -0.015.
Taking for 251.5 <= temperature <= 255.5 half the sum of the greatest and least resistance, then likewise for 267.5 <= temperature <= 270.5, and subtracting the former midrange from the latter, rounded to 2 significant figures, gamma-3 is 0.18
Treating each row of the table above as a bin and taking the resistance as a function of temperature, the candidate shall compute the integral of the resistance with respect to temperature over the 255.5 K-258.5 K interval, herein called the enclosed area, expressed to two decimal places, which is 3.06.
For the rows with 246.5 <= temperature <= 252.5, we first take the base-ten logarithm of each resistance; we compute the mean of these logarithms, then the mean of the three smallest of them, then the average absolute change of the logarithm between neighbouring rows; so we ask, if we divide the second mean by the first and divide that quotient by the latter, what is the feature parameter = 303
